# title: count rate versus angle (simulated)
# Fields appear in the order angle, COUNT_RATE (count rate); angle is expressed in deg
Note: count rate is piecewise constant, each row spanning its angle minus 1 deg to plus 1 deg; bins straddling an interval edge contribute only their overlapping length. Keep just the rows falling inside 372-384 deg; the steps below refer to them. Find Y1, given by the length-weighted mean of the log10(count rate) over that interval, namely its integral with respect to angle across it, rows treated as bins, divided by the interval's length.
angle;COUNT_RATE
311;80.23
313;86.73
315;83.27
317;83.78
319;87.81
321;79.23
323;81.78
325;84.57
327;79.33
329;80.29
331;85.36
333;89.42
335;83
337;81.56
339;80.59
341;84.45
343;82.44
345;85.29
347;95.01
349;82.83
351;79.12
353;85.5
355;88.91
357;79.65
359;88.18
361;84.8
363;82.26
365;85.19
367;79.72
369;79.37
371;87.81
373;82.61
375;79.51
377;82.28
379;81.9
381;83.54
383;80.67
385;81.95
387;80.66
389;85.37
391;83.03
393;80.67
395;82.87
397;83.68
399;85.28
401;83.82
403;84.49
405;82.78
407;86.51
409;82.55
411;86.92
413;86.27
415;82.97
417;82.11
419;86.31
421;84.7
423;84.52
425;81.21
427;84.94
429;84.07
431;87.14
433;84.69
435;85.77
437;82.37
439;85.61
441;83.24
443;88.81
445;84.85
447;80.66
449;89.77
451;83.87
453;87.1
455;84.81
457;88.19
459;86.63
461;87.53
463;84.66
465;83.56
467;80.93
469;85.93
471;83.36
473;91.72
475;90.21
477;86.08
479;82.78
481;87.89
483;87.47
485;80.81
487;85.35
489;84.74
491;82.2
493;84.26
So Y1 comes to 1.91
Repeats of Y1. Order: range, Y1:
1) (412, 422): 1.93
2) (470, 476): 1.95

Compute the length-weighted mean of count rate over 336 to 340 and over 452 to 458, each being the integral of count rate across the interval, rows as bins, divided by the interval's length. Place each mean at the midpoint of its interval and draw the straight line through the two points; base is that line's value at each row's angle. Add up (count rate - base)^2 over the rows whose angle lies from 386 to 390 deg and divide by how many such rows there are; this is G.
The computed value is 5.5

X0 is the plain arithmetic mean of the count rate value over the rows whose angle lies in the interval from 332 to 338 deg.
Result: 84.7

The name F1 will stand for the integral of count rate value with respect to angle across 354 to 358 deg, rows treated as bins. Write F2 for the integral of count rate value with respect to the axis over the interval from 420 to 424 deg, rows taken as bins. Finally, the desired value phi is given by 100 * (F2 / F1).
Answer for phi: 100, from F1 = 337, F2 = 338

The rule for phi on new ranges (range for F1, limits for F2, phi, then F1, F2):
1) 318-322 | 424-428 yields 99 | 334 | 332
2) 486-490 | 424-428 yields 98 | 340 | 332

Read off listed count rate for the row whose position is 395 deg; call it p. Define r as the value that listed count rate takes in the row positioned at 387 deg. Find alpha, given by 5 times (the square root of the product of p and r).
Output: 409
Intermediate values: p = 82.87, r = 80.66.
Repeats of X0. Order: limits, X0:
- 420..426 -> 83.5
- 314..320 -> 85.0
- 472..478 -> 89.3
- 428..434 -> 85.3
